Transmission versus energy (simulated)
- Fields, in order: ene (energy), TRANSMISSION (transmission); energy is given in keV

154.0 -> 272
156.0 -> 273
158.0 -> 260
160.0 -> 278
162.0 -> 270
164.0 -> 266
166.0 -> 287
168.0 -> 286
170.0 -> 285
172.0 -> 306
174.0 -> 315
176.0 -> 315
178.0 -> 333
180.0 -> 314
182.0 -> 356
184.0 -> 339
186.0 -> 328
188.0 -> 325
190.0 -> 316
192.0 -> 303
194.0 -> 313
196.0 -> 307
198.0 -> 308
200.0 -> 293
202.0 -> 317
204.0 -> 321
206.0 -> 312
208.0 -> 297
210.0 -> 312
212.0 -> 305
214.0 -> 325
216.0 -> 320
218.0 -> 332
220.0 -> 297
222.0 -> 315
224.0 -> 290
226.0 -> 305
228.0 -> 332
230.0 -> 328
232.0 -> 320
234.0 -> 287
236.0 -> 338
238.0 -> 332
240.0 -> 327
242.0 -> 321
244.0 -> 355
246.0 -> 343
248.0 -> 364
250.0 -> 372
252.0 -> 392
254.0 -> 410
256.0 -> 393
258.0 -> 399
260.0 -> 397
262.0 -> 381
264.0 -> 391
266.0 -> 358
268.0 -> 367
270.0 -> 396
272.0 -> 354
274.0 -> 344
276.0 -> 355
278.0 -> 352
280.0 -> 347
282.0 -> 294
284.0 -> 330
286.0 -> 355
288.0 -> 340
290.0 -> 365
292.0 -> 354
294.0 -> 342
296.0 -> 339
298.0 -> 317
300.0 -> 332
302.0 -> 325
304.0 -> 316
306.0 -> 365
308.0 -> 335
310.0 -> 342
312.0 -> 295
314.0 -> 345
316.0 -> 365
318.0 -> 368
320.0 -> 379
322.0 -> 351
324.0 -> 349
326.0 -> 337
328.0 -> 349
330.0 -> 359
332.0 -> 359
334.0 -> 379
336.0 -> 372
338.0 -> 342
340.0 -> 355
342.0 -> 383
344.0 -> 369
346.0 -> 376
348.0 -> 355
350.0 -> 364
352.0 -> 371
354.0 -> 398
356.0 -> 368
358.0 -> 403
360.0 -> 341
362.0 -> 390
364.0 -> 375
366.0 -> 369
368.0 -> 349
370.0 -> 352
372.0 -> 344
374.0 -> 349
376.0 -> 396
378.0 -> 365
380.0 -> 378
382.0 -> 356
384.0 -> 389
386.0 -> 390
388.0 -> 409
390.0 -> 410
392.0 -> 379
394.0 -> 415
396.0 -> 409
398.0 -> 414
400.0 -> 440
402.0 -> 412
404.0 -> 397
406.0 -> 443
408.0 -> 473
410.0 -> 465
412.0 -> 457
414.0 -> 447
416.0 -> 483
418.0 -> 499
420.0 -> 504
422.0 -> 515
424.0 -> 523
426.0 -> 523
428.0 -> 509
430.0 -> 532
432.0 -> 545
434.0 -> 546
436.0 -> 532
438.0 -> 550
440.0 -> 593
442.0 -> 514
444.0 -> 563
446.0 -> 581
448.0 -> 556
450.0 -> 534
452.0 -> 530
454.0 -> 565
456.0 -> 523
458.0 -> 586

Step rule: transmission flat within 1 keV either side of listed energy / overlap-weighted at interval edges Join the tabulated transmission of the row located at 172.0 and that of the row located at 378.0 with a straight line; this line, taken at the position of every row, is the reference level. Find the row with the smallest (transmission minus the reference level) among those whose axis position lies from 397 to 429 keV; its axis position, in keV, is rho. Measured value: 404.0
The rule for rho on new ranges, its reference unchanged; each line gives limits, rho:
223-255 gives 234.0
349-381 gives 372.0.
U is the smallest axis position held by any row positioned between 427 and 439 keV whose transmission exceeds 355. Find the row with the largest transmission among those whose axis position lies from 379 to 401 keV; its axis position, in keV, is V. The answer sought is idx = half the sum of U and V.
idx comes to 414 keV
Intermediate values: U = 428.0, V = 400.0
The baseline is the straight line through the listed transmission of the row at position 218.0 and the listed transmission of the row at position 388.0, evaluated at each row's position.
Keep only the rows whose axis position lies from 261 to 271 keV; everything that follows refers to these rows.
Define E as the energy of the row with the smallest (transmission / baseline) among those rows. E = 266.0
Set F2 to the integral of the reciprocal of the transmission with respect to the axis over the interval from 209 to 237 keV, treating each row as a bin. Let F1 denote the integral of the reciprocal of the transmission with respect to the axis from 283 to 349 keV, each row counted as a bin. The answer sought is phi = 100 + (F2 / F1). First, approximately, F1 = 0.19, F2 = 0.09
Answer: 100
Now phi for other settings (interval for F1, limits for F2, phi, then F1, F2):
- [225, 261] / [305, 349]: 101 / 0.10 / 0.12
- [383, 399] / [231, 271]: 103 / 0.04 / 0.11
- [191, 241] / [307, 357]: 101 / 0.16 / 0.14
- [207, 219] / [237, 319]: 106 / 0.04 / 0.23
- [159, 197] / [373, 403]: 101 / 0.12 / 0.08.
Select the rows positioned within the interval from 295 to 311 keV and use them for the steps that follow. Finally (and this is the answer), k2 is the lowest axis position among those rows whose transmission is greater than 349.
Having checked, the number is 306.0 keV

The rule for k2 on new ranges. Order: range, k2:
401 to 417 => 402.0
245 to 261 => 248.0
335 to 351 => 336.0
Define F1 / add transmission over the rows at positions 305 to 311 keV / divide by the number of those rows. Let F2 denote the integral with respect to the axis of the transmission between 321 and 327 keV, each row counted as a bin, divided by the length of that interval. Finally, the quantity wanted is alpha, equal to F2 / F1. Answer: 1.00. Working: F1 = 347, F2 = 346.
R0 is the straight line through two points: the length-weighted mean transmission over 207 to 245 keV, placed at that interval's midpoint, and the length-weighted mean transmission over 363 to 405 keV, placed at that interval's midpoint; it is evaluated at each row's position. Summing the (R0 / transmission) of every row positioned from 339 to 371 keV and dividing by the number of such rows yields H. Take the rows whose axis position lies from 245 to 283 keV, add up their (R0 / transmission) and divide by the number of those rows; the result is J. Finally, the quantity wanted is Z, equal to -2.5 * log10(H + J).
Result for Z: -0.71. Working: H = 1.01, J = 0.91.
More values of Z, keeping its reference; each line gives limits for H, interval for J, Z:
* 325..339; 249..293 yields -0.72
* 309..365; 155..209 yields -0.75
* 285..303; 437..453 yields -0.62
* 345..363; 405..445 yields -0.63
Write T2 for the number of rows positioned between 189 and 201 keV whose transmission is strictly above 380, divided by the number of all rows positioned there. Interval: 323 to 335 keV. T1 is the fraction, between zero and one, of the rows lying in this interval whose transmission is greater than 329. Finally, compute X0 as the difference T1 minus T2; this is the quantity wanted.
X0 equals 1.0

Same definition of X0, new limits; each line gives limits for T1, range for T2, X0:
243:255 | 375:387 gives 0.5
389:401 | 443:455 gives 0.0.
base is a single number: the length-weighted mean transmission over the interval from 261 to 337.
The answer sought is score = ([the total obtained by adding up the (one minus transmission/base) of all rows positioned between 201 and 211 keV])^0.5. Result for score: 0.74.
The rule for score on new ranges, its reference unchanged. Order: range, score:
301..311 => 0.44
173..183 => 0.58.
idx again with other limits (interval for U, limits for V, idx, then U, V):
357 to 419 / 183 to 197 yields 271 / 358.0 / 184.0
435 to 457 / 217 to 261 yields 345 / 436.0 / 254.0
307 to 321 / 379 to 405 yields 358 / 316.0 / 400.0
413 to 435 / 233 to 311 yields 334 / 414.0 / 254.0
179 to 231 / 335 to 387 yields 270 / 182.0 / 358.0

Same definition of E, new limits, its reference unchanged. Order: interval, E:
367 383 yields 372.0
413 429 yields 414.0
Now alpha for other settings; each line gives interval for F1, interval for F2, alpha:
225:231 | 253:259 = 1.25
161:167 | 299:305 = 1.18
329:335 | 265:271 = 1.02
